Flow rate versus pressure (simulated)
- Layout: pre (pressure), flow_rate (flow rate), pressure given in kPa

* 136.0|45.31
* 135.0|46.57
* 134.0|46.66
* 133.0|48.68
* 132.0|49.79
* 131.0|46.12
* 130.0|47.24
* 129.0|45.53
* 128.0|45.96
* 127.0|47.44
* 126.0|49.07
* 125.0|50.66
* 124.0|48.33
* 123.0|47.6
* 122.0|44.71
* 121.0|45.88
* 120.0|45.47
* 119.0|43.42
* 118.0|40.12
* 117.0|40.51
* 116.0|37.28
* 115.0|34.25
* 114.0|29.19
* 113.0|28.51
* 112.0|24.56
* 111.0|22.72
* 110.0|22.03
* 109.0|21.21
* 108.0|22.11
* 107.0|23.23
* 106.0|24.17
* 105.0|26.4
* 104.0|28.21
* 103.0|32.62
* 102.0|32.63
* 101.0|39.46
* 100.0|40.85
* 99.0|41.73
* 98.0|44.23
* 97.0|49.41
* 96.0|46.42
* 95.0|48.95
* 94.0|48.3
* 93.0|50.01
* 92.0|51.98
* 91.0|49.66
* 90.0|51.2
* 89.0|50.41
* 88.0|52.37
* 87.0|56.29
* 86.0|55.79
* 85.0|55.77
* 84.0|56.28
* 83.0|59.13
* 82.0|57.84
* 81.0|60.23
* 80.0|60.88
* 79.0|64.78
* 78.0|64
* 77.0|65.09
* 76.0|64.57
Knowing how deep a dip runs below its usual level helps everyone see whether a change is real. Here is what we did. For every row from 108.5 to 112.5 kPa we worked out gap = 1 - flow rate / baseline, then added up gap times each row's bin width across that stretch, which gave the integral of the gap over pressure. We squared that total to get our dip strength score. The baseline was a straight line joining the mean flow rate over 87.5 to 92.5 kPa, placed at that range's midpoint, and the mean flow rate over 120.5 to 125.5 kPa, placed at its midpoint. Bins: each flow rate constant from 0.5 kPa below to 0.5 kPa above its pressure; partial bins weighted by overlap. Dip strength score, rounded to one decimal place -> 4.6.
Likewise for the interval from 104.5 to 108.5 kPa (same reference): 4.2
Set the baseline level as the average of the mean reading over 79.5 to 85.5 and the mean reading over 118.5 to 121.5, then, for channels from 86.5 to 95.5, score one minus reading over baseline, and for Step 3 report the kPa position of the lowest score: 87.0 kPa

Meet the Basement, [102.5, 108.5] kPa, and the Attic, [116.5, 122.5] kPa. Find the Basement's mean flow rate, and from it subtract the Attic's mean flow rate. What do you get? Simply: -17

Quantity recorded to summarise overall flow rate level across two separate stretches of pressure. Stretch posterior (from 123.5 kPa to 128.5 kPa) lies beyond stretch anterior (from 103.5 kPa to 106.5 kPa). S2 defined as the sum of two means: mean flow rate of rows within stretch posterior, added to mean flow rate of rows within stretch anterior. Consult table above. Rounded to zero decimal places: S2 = 75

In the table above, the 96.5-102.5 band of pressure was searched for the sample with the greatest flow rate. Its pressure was 97.0 kPa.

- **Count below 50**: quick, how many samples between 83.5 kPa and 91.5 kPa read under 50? 1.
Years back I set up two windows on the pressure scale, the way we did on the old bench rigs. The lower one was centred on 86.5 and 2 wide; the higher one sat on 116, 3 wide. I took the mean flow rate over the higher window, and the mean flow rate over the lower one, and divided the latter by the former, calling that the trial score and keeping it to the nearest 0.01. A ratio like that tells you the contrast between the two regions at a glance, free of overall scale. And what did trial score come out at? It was 1.50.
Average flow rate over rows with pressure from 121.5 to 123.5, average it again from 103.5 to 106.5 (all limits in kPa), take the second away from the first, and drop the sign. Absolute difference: 20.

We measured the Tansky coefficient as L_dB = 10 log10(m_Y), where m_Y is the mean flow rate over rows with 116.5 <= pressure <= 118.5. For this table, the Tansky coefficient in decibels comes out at 16.1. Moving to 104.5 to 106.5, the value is 14.0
